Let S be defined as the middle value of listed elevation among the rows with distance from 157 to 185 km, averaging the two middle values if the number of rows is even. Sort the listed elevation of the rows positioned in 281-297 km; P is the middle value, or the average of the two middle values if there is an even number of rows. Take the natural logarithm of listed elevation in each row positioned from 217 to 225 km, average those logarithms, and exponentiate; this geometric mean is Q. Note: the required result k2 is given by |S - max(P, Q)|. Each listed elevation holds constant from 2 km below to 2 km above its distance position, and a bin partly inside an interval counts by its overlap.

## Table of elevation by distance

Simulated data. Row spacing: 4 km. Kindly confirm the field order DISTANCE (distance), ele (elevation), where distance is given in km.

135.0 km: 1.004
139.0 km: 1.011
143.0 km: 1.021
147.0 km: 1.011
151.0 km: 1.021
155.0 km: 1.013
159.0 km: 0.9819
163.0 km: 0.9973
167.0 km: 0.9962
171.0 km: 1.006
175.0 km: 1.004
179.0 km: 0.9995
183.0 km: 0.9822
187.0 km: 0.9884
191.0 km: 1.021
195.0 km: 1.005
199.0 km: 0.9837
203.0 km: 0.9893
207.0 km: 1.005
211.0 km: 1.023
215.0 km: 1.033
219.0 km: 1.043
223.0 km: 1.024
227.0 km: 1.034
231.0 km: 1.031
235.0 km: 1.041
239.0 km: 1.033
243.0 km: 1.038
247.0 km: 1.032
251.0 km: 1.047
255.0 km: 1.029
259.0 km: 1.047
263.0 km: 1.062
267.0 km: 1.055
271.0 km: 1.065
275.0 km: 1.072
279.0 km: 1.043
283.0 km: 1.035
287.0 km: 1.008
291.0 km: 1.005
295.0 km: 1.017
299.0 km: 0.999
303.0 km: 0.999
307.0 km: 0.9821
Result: 0.036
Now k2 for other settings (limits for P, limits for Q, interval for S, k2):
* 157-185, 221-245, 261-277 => 0.030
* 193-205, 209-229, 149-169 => 0.034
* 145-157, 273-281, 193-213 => 0.052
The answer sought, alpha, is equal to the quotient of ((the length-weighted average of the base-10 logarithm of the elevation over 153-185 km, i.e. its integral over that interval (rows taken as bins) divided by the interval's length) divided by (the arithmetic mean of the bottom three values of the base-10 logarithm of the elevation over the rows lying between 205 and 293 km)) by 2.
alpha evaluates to -0.2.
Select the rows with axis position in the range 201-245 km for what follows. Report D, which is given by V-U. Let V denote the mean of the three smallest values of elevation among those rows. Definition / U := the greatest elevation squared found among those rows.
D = -0.082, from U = 1.09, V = 1.01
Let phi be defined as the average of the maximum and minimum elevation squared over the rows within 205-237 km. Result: 1.05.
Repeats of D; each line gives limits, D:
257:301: -0.145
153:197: -0.058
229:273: -0.104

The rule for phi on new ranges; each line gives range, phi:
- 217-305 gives 1.07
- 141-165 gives 1.00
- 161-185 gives 0.99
